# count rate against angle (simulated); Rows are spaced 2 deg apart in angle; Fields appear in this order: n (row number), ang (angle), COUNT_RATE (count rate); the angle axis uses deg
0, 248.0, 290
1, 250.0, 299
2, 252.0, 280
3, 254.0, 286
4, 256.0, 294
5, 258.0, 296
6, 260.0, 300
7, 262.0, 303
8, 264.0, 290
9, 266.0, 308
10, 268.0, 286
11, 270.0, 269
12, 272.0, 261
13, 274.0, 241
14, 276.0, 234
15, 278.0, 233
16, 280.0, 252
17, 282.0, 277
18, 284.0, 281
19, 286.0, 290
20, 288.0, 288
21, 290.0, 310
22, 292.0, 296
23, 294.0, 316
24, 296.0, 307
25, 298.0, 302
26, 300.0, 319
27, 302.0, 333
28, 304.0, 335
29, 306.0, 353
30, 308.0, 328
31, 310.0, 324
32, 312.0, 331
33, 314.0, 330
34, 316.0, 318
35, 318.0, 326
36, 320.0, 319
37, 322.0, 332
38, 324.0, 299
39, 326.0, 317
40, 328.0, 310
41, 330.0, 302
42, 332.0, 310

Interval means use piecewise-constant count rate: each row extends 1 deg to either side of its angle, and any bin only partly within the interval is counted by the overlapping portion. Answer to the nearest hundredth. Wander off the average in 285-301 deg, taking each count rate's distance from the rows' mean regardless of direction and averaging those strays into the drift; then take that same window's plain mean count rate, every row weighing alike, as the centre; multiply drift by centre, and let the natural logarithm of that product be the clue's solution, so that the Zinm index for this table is 7.97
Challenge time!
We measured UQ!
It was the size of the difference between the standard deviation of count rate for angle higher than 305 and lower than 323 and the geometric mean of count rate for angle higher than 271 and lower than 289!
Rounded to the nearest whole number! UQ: 251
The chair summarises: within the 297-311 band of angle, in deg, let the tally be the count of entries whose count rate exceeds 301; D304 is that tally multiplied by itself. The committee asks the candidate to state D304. 49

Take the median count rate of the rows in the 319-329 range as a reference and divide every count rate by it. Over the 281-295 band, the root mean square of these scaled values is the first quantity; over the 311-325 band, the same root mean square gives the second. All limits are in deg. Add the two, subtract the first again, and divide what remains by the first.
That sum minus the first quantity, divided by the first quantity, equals 1.10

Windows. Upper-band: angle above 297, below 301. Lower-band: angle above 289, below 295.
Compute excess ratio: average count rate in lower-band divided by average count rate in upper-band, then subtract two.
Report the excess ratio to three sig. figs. -1.01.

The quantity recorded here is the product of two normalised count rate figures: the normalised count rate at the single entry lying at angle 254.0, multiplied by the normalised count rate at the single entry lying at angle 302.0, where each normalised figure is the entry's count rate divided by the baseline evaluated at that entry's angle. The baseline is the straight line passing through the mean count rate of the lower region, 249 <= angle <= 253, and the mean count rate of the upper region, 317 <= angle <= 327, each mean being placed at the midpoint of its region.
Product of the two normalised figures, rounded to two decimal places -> 1.06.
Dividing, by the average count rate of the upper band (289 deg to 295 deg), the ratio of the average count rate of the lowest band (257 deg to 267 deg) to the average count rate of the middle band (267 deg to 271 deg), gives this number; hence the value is 0.0035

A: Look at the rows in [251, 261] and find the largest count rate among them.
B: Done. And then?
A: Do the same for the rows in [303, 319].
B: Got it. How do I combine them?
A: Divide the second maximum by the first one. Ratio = 1.18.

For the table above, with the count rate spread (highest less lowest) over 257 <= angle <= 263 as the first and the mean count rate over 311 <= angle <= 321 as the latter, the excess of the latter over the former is 318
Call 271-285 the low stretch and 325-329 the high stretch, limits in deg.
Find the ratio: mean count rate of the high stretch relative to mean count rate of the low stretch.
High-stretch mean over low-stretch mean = 1.23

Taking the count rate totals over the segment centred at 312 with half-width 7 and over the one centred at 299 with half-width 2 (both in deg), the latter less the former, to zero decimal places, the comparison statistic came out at -1689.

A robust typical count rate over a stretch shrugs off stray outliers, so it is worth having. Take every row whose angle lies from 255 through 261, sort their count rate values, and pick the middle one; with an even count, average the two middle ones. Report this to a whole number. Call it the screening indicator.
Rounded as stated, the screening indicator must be 296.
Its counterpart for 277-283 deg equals 252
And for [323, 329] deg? 310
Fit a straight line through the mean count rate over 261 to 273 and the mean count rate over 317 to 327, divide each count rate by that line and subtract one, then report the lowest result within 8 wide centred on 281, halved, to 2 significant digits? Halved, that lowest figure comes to -0.10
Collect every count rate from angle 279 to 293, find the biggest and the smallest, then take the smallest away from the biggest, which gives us 58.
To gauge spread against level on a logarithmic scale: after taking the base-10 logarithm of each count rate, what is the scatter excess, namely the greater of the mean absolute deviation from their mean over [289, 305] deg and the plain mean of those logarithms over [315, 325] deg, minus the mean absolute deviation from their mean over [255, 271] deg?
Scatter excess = 2.49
